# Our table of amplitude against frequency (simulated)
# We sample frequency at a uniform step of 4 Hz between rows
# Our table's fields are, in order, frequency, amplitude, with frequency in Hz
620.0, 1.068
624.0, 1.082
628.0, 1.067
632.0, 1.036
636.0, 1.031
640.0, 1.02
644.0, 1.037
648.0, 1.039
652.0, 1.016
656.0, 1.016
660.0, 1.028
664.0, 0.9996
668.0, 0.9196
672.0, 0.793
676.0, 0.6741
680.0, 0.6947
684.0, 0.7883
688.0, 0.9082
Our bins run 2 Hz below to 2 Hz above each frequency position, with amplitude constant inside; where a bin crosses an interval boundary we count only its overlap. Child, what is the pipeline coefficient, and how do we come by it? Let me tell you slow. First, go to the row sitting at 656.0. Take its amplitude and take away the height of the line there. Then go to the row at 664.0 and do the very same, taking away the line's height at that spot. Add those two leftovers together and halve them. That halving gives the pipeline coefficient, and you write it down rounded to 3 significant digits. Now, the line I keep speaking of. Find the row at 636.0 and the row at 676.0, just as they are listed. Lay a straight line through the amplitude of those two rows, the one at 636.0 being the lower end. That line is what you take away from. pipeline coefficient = 0.191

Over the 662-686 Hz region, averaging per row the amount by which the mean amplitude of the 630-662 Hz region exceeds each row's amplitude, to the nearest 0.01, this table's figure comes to 0.22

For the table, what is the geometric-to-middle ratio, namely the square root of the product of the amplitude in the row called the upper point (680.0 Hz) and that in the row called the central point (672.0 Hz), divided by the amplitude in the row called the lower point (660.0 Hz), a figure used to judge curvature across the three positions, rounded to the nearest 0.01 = 0.72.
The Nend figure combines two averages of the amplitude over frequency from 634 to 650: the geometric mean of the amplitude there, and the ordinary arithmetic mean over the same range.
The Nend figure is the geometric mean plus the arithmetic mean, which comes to 2.06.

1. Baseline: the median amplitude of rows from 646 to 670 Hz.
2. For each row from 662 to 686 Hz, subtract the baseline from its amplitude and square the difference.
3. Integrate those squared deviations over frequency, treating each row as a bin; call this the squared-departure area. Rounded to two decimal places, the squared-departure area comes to 1.33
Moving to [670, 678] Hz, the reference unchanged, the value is 0.67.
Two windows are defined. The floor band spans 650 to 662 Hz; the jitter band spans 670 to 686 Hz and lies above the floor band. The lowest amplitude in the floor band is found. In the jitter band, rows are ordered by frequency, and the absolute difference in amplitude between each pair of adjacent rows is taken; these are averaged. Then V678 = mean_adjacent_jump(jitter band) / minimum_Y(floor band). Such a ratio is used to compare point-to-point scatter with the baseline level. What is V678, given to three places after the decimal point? 0.076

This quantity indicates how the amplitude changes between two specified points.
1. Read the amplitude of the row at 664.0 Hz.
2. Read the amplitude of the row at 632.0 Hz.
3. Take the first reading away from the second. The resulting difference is 0.04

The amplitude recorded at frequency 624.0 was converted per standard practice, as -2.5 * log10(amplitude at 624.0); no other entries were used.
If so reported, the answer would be -0.086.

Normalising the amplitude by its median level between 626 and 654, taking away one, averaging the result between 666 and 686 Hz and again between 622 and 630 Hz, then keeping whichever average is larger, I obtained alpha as 0.037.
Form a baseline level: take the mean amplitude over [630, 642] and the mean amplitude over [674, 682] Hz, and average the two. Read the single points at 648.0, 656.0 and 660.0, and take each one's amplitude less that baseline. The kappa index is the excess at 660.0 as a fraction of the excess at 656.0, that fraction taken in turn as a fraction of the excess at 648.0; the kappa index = 6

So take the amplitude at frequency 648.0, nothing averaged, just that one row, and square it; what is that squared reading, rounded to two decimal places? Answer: 1.08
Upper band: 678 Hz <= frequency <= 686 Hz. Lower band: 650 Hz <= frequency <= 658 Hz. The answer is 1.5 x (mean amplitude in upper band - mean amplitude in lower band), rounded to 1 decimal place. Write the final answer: -0.4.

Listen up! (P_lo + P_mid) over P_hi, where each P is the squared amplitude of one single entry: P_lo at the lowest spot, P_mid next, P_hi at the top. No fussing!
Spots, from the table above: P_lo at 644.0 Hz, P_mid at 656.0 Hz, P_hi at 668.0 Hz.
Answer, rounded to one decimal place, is 2.5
